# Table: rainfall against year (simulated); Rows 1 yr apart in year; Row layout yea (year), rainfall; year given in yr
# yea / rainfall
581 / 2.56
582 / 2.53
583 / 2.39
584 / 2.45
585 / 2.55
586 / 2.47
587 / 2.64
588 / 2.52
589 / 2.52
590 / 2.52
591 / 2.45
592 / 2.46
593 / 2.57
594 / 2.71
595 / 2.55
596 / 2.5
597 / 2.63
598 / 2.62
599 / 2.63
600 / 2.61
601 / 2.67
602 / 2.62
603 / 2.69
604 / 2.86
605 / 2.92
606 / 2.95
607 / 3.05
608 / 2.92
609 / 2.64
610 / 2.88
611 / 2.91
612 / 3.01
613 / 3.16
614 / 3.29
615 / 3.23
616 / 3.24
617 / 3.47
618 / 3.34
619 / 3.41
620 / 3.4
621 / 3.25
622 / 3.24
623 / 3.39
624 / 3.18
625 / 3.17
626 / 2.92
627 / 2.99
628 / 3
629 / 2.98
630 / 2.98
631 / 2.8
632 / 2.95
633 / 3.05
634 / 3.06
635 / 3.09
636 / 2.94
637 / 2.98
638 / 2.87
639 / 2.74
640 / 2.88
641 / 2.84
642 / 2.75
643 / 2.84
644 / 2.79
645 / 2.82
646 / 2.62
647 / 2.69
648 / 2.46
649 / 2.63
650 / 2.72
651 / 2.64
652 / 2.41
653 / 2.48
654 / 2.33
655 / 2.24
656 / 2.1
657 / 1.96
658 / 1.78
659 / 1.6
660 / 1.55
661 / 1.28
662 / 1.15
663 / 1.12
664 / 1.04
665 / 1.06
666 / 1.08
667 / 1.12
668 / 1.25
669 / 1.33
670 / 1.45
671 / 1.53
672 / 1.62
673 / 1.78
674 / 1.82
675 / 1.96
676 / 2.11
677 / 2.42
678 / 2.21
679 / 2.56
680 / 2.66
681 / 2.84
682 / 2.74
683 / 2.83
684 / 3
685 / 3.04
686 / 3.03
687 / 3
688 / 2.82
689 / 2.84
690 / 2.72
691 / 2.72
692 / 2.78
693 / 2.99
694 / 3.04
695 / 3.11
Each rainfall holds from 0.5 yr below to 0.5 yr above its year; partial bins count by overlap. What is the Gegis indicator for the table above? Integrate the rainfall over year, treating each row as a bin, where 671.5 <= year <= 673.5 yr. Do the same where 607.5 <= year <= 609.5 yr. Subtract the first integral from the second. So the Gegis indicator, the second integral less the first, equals 2.2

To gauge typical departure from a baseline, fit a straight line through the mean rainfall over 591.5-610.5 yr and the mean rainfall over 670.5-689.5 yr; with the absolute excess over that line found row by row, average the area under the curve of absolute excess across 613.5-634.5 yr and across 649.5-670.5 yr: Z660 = 14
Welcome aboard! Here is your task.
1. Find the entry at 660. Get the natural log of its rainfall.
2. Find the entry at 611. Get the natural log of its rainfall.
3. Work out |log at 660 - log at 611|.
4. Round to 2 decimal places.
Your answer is 0.63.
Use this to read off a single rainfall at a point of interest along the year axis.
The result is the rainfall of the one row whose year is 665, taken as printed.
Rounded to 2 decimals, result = 1.06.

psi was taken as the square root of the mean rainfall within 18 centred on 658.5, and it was 1.33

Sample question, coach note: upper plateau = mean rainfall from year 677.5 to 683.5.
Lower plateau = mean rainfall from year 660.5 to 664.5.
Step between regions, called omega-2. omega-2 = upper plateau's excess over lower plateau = 1.5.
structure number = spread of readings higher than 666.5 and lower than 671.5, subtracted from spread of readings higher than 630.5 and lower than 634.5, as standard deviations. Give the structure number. -0.04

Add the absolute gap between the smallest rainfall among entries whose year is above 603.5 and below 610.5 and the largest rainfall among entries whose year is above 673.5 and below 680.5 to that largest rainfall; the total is 2.68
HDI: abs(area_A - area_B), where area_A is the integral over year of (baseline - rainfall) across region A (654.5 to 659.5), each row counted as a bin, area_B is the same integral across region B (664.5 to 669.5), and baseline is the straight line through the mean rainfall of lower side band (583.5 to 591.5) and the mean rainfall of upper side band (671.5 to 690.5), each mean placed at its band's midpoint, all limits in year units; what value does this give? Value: 3.8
